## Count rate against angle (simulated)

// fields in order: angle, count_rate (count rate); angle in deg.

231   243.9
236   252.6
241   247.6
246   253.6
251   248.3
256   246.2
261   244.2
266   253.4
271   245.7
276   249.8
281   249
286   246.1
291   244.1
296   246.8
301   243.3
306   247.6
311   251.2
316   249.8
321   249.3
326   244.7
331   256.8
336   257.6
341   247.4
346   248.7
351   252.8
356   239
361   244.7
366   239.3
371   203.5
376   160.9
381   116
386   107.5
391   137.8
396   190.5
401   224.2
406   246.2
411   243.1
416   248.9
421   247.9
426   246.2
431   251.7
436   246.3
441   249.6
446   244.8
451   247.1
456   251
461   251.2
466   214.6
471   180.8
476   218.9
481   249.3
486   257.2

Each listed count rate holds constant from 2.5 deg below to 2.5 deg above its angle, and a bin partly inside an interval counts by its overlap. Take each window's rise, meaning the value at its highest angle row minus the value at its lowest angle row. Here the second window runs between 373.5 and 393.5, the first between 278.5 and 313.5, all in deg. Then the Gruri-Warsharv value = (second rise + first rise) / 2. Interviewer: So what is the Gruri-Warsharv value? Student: -10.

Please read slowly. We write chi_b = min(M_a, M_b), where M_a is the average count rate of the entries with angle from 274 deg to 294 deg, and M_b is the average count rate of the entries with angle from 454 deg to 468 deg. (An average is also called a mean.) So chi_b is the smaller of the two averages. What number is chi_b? 239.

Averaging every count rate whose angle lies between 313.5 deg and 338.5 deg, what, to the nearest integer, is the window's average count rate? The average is 252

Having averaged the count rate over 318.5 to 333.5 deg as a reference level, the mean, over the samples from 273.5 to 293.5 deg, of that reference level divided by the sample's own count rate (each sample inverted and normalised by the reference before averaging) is 1.01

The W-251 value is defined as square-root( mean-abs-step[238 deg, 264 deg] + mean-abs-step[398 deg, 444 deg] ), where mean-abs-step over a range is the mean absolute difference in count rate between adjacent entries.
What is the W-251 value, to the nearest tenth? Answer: 3.1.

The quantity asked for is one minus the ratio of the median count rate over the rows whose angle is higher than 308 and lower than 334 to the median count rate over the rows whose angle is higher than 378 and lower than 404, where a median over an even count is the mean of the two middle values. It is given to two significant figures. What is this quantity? -0.81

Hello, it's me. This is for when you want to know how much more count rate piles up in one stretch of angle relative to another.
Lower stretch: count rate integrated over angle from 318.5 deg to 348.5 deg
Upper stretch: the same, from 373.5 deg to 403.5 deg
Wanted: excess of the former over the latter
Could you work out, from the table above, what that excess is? 2838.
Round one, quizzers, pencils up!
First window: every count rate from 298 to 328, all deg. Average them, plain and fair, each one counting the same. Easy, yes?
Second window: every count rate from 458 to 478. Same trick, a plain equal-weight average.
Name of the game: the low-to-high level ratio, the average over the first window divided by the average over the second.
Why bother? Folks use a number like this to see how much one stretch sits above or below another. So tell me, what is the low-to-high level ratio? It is 1.14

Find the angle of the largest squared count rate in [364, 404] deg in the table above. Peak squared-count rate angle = 366 deg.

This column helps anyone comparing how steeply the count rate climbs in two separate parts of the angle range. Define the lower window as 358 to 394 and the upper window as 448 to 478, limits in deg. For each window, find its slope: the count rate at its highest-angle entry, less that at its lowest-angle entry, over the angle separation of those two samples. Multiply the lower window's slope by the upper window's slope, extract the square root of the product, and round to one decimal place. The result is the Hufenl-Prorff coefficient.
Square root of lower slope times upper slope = 2.0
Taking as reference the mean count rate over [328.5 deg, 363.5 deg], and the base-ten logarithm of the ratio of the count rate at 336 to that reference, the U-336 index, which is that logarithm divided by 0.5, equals 0.028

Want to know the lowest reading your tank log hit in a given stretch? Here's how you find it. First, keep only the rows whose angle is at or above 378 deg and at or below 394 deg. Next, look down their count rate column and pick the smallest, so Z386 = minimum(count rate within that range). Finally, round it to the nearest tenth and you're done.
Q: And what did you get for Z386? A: 107.5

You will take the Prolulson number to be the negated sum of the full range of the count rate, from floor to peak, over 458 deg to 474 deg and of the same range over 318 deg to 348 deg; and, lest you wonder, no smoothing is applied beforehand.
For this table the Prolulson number -83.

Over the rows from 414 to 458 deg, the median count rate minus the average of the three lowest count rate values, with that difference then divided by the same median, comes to 0.009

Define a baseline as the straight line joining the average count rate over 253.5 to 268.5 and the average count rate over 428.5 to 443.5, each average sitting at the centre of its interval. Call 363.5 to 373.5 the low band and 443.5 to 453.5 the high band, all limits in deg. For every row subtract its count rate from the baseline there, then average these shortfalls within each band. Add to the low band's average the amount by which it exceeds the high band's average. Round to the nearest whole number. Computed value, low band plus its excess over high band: 51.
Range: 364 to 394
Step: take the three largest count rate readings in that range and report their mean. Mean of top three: 201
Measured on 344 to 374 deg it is 249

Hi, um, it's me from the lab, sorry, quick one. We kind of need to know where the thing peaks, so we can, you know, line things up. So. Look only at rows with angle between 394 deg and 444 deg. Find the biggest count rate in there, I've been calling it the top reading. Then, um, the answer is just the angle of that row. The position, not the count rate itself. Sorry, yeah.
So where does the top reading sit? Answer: 431 deg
